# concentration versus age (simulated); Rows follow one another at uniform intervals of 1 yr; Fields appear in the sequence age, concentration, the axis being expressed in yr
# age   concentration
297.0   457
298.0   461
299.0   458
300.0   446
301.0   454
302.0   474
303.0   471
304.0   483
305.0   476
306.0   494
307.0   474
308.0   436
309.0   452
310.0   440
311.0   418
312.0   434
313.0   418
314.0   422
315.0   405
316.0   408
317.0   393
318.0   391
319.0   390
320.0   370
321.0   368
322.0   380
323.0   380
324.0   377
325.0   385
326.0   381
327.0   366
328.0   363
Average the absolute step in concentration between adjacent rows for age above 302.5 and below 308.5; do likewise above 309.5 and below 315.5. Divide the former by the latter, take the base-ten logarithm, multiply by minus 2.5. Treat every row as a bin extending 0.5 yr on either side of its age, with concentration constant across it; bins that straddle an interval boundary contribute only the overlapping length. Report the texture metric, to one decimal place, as -0.3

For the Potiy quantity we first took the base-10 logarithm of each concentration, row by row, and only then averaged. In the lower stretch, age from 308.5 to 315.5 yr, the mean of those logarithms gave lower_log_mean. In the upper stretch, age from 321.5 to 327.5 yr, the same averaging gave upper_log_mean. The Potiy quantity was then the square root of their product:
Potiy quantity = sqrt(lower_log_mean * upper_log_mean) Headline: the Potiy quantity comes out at 2.60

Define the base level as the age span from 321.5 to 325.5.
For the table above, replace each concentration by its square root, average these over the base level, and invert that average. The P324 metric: 0.0513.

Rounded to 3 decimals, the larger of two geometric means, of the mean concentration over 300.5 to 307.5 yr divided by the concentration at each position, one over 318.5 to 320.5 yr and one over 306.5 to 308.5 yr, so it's 1.251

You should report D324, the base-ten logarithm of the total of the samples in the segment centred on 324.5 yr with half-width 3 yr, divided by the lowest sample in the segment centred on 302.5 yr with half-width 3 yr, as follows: 0.706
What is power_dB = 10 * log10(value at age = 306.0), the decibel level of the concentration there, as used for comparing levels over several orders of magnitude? 26.9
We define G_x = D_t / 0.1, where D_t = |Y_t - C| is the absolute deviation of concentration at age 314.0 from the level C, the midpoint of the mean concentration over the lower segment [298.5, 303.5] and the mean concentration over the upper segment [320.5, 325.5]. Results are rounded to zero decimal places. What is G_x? 27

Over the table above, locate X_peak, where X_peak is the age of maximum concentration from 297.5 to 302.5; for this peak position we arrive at 302.0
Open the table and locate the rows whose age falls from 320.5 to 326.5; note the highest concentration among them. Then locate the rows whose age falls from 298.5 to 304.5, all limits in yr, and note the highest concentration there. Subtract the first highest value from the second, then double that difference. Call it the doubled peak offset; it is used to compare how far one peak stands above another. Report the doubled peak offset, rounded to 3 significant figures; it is 196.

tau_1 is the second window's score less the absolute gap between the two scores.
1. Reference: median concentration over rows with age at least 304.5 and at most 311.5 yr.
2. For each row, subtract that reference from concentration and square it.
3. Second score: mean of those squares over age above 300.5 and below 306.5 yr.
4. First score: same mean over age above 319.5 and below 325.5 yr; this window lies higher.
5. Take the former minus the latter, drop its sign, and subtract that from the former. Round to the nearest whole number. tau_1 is -4327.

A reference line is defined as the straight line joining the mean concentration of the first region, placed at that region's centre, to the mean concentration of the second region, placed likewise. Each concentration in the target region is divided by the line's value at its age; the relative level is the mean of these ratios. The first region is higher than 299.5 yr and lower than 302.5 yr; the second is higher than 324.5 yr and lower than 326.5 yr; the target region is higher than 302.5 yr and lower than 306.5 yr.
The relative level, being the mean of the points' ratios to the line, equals 1.08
